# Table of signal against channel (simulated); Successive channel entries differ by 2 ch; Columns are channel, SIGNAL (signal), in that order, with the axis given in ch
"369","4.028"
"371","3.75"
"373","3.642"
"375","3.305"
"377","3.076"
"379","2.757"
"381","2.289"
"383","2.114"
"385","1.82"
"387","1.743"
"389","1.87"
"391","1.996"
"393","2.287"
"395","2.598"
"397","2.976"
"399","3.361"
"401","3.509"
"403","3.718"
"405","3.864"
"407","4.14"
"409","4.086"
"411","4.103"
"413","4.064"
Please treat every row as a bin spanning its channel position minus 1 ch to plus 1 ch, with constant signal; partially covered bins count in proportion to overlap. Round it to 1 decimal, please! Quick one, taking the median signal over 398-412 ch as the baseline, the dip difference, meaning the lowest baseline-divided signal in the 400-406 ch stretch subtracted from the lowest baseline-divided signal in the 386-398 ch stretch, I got -0.5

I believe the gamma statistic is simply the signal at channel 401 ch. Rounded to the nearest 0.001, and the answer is 3.509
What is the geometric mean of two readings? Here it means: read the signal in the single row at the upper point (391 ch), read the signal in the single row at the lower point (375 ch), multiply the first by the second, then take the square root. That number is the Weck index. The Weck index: 2.6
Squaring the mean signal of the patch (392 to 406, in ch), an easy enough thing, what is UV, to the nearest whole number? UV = 10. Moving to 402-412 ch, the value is 16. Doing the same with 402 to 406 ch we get 14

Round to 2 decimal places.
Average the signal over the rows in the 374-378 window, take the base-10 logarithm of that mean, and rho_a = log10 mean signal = 0.50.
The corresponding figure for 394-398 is 0.45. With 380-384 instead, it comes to 0.34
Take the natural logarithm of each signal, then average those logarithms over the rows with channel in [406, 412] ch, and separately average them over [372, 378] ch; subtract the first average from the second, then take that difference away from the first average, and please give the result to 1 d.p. 1.6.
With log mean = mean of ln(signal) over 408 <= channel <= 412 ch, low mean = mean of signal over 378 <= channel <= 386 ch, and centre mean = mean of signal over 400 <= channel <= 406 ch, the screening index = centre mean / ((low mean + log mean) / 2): 2.0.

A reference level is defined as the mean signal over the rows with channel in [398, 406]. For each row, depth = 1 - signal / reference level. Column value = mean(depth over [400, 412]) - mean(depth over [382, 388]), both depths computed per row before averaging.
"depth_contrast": -0.6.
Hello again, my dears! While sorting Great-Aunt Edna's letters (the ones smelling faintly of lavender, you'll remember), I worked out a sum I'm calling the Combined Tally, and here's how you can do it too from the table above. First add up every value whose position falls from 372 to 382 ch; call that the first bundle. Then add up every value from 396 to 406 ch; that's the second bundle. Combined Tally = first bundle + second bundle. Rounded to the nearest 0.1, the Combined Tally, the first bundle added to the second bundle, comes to 32.5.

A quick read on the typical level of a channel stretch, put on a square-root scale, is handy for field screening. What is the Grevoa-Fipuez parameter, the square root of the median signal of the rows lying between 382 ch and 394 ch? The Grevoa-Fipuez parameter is 1.39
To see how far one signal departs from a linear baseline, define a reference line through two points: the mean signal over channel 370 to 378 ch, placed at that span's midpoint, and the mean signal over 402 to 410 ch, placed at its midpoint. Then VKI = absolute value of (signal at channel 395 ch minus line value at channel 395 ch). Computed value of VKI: 1.18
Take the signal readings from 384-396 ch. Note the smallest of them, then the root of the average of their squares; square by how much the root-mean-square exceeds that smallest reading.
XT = 0.11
